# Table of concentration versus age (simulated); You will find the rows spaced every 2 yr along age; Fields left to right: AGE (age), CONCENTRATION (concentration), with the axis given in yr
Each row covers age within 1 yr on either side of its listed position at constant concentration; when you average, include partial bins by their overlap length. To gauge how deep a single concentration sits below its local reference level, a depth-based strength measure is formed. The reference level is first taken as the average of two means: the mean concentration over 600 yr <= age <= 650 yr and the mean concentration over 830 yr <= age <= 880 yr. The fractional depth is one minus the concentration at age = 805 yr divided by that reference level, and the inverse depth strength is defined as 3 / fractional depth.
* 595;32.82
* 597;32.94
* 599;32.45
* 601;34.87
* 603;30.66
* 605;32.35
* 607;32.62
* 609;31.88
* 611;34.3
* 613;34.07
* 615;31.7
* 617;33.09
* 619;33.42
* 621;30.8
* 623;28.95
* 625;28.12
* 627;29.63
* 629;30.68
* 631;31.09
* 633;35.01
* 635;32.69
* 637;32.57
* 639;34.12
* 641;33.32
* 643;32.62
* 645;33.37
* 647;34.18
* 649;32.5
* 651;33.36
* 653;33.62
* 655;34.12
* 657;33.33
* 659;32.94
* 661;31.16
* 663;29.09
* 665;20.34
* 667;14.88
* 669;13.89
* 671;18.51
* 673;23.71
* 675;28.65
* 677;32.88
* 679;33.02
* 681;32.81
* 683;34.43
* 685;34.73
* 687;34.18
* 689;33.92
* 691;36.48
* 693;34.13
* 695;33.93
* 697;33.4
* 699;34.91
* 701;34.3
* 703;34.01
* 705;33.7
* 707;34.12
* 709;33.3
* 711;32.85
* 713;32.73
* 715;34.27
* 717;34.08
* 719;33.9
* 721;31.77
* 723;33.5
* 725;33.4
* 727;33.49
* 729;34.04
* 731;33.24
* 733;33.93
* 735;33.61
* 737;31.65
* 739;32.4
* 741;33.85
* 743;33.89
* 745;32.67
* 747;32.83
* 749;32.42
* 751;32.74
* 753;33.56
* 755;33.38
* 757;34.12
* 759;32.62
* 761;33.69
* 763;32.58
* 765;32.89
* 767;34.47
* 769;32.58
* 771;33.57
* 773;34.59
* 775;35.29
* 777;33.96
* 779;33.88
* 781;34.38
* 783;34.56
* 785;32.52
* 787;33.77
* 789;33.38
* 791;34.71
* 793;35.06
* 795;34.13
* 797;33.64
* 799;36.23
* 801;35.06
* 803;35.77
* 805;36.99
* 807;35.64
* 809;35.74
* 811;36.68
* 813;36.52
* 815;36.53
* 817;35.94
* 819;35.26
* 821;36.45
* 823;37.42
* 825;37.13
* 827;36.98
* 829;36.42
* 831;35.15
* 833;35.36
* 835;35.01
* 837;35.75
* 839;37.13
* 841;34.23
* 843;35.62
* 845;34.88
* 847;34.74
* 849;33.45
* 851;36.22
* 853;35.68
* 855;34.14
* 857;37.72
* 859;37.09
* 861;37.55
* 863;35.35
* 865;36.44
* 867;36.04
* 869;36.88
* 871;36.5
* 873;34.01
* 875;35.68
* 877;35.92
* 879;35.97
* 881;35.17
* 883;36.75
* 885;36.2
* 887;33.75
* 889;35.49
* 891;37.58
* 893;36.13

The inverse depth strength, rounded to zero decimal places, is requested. -34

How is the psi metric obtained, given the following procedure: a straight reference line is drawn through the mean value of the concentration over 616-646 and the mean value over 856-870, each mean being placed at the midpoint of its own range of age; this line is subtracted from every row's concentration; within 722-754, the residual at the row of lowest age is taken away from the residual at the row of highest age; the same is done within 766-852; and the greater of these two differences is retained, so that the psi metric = 0.0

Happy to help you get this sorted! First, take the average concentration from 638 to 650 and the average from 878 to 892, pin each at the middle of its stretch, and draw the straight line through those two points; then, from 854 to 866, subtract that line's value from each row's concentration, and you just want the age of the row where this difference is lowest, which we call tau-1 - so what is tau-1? 855 yr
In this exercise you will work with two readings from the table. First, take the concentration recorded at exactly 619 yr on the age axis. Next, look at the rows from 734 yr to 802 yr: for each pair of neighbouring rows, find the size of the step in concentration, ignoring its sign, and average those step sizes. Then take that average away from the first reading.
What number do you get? 32.5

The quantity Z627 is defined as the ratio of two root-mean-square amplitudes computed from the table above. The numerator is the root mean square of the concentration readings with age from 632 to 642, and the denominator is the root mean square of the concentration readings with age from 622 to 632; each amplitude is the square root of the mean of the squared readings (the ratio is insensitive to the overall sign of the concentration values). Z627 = 1.13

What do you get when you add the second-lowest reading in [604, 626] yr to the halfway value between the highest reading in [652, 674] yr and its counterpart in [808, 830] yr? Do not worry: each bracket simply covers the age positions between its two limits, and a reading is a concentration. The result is 65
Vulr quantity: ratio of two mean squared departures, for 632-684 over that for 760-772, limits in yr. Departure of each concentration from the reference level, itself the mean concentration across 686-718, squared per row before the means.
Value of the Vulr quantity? 54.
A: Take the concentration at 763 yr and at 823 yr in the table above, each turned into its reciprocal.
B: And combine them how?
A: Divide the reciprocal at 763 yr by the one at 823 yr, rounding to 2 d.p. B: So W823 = 1.15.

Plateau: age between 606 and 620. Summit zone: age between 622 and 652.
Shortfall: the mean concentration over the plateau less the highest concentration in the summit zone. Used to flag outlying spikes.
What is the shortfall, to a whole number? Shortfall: -2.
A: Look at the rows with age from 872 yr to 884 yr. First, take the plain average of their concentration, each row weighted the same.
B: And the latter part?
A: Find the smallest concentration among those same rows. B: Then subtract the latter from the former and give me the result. 1.6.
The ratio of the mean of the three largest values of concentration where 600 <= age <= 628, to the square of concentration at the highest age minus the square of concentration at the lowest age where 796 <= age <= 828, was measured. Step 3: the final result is 0.1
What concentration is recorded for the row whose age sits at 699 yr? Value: 34.91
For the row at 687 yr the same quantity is 34.18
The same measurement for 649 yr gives 32.5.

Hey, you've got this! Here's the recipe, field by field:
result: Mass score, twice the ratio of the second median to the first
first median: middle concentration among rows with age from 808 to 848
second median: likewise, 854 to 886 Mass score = 2.02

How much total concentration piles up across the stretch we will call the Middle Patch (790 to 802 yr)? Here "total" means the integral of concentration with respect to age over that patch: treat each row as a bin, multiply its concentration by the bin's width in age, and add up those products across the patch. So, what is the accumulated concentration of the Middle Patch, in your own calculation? 418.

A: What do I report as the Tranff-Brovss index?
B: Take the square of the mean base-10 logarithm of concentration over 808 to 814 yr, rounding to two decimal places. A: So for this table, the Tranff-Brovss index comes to 2.43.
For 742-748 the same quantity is 2.31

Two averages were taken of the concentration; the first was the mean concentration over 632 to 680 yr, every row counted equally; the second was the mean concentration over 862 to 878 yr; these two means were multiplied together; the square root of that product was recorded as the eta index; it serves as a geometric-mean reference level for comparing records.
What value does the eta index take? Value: 32.7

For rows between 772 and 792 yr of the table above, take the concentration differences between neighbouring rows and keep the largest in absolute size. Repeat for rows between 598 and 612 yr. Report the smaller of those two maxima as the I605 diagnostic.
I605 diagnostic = 2.0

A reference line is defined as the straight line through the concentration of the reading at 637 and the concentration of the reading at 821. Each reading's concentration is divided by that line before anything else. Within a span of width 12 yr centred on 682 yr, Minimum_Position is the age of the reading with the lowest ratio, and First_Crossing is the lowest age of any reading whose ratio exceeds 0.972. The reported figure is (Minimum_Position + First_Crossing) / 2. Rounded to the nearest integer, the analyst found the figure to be 679 yr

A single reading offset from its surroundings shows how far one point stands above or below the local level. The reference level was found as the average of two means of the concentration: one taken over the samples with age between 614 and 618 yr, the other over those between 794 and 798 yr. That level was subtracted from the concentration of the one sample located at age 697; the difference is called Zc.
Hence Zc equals 0.3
